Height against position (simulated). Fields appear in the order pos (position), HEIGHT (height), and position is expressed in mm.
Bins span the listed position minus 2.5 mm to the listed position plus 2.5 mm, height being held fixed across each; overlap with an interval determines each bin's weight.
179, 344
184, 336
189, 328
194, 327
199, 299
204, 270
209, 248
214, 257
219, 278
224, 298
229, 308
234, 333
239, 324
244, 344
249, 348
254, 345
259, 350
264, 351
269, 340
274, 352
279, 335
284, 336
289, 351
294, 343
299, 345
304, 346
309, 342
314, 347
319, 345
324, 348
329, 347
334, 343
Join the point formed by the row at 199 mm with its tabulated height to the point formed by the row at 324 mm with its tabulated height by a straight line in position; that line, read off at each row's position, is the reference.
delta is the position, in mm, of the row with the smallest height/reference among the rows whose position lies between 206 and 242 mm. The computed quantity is 209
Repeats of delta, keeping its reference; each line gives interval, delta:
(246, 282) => 279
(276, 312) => 309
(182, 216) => 209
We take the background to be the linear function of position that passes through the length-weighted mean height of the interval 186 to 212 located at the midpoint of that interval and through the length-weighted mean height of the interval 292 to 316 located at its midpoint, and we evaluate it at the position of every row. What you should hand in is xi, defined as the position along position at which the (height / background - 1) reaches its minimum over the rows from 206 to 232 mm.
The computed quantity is 209 mm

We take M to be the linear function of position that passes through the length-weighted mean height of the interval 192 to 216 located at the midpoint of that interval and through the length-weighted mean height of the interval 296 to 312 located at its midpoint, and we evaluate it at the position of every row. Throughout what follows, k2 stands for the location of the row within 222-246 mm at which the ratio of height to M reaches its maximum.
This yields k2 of 244 mm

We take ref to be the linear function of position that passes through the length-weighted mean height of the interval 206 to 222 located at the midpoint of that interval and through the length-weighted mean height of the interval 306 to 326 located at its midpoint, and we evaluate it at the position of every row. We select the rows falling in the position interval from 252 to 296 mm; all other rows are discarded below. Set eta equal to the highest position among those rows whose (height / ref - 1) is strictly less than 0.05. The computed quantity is 294 mm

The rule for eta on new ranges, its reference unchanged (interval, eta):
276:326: 324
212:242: 219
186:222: 219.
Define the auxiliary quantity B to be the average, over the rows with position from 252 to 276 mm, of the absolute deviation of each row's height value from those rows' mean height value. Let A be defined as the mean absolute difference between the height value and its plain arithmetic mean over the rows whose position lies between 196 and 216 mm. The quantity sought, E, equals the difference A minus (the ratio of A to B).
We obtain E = 12.1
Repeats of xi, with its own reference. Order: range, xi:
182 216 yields 209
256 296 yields 284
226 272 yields 229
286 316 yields 309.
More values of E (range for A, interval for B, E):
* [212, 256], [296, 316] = 8.8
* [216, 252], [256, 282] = 17.6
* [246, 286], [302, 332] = 2.0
